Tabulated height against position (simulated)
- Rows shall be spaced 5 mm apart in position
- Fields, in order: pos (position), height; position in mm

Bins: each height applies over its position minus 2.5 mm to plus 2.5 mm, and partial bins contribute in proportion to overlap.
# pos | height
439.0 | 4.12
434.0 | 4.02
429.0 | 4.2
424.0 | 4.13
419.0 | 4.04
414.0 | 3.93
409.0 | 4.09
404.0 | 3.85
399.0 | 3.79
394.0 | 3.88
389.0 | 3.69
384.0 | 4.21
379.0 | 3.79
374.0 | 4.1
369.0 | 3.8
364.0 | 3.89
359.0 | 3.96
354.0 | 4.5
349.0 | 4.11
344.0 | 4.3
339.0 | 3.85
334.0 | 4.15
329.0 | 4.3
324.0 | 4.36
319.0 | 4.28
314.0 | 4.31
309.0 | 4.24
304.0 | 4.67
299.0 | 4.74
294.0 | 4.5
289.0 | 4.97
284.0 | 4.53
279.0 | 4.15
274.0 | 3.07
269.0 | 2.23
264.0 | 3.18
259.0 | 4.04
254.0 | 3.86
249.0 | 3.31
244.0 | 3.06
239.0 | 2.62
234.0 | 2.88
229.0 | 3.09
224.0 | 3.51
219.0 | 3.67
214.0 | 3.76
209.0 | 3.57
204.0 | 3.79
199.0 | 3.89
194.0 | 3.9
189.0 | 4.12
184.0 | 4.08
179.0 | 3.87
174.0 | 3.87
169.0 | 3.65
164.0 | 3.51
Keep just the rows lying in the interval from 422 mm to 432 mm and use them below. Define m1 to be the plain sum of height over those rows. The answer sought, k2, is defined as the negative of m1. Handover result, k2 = -8.3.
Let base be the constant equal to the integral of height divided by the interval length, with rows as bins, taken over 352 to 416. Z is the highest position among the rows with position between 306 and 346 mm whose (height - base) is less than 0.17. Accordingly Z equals 339.0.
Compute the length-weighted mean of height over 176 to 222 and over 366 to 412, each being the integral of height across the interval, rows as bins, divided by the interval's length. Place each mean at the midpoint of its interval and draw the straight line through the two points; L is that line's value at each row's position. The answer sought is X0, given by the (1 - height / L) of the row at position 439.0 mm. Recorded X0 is -0.05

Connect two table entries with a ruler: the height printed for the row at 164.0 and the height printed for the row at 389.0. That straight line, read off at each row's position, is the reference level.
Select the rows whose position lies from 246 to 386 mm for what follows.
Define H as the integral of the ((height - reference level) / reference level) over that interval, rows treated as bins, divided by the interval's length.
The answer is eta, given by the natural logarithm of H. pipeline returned -2.2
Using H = 0.114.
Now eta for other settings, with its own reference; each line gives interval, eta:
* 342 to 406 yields -2.5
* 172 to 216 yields -2.3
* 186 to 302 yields -3.6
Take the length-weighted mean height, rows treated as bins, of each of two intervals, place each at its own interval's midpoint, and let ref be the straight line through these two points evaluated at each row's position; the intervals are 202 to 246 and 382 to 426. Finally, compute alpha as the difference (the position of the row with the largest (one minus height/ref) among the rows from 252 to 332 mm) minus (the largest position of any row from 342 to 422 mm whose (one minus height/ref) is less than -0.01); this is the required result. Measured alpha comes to -140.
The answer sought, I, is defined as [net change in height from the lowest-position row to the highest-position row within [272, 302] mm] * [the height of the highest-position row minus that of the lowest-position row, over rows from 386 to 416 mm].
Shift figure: 0.40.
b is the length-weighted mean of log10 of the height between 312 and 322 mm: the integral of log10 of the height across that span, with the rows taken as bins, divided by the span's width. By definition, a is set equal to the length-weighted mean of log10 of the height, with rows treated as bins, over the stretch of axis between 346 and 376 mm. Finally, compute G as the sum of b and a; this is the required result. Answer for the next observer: 1.24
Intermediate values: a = 0.61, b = 0.633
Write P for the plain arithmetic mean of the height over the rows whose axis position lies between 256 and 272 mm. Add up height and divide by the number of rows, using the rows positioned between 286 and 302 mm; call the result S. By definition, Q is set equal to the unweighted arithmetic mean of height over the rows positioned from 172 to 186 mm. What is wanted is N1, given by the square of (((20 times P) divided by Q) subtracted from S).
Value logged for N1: 127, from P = 3.15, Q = 3.9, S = 4.74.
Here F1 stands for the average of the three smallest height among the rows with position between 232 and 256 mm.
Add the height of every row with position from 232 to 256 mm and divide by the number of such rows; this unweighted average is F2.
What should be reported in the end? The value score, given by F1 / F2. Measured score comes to 0.907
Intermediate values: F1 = 2.9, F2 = 3.15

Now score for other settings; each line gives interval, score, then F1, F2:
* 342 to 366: 0.960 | 4.0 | 4.15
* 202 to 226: 0.979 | 3.6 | 3.66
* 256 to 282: 0.848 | 2.8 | 3.33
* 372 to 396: 0.963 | 3.8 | 3.93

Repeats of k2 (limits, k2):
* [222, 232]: -6.6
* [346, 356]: -8.6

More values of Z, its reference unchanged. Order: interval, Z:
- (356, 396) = 394.0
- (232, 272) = 269.0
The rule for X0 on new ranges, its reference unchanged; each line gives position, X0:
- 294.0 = -0.16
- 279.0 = -0.07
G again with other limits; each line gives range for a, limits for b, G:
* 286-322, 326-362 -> 1.27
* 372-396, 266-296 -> 1.17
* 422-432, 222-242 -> 1.10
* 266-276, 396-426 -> 1.02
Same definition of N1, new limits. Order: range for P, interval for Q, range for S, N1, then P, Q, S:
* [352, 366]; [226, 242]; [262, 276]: 672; 4.12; 2.9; 2.83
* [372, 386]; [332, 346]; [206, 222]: 256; 4.03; 4.1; 3.67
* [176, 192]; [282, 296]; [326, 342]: 173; 4.02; 4.7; 4.10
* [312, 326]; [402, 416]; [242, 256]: 339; 4.32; 4.0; 3.41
